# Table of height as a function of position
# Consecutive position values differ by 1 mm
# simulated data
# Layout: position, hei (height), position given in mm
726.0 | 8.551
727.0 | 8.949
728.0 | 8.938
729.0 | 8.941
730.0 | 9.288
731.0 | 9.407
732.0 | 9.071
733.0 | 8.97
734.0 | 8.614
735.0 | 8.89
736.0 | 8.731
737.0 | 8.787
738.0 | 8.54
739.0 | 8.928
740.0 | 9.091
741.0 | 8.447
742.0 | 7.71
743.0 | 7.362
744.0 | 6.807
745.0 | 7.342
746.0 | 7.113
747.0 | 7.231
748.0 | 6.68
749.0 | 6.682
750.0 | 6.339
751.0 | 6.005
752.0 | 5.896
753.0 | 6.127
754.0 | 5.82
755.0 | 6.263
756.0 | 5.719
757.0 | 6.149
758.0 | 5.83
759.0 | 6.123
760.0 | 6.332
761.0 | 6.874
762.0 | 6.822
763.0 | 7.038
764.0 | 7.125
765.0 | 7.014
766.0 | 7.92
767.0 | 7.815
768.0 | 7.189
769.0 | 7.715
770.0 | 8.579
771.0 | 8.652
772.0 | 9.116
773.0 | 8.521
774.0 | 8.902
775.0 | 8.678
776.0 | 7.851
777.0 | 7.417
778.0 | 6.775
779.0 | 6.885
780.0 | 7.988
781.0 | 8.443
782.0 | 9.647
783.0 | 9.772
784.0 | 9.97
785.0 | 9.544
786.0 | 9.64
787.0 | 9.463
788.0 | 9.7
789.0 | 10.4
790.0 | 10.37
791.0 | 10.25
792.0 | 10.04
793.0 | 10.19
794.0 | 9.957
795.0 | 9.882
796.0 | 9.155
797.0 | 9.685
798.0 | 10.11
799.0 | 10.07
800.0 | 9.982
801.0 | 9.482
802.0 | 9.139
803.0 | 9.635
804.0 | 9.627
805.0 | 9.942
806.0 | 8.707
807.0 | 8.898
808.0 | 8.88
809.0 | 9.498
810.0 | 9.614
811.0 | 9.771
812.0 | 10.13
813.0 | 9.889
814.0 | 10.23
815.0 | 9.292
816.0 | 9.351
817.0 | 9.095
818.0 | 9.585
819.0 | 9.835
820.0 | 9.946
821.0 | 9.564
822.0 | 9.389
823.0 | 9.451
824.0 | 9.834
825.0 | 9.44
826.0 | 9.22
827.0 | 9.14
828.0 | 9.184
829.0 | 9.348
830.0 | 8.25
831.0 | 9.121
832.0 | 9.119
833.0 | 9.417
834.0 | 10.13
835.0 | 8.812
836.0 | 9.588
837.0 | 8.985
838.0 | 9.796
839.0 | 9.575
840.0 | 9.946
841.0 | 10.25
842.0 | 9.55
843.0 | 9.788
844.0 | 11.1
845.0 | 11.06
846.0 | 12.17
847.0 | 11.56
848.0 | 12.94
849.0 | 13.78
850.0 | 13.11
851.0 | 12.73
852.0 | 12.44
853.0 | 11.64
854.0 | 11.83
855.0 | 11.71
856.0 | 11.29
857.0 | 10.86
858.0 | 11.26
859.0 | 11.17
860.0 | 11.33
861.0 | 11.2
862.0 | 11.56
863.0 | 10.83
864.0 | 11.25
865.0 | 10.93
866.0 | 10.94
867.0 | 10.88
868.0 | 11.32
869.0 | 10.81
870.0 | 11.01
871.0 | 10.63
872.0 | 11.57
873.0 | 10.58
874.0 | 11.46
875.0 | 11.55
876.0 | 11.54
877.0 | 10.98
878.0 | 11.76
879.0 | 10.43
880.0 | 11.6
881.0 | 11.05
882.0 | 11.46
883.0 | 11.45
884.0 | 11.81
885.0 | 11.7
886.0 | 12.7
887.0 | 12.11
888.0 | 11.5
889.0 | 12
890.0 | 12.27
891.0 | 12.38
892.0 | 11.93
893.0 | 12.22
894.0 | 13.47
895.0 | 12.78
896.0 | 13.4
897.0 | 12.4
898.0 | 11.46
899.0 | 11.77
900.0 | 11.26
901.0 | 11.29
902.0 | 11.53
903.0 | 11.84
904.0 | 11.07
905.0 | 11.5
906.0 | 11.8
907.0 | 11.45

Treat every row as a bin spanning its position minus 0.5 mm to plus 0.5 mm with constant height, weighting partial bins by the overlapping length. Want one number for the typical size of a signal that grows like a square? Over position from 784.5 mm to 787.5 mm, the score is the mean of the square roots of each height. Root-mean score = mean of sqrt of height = 3.090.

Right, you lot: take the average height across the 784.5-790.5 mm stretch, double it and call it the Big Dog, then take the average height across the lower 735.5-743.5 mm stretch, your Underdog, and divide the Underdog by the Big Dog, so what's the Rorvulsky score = 0.429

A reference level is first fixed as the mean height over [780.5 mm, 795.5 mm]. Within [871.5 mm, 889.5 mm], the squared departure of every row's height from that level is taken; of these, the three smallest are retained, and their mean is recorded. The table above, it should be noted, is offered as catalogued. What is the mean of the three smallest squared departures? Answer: 0.8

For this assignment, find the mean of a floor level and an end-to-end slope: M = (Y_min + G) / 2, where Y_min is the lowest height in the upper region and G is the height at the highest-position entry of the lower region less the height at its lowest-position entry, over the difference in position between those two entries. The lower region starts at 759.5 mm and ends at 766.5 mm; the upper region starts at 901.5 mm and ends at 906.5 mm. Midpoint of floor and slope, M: 5.67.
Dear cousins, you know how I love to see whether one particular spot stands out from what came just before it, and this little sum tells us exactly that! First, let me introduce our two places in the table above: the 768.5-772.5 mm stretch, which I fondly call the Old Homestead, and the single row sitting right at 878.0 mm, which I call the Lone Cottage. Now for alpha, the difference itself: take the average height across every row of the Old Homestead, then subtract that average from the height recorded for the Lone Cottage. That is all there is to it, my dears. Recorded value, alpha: 3.2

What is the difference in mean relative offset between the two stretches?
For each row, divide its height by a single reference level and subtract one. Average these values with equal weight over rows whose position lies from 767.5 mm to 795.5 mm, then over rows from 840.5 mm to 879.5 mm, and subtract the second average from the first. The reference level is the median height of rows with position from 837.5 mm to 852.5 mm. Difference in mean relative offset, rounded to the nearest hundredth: -0.21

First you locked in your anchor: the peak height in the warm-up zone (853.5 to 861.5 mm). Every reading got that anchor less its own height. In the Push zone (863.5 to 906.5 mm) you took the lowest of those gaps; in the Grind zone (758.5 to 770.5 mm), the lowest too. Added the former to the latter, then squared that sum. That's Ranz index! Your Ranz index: 2.6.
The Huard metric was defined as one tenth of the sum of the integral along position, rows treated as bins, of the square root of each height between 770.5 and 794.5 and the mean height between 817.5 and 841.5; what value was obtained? 8.2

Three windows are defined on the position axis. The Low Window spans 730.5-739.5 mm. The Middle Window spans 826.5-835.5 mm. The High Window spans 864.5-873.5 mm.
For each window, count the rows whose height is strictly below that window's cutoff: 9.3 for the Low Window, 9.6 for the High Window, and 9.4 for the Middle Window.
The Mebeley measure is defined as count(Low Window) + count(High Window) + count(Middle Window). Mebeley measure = 15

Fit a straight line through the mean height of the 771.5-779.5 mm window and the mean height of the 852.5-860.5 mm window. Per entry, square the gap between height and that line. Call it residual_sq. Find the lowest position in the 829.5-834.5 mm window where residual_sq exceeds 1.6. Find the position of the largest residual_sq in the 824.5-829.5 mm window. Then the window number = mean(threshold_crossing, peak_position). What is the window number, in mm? 828.5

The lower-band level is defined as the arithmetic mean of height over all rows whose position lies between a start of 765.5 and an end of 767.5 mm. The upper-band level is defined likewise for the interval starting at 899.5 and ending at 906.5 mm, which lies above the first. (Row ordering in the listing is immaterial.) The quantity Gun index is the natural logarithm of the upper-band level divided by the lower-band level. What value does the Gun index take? 0.38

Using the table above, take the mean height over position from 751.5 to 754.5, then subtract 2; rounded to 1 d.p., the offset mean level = 3.9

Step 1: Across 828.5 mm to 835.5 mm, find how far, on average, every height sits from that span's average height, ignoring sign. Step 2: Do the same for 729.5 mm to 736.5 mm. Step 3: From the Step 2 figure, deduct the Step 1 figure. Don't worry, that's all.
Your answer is -0.17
